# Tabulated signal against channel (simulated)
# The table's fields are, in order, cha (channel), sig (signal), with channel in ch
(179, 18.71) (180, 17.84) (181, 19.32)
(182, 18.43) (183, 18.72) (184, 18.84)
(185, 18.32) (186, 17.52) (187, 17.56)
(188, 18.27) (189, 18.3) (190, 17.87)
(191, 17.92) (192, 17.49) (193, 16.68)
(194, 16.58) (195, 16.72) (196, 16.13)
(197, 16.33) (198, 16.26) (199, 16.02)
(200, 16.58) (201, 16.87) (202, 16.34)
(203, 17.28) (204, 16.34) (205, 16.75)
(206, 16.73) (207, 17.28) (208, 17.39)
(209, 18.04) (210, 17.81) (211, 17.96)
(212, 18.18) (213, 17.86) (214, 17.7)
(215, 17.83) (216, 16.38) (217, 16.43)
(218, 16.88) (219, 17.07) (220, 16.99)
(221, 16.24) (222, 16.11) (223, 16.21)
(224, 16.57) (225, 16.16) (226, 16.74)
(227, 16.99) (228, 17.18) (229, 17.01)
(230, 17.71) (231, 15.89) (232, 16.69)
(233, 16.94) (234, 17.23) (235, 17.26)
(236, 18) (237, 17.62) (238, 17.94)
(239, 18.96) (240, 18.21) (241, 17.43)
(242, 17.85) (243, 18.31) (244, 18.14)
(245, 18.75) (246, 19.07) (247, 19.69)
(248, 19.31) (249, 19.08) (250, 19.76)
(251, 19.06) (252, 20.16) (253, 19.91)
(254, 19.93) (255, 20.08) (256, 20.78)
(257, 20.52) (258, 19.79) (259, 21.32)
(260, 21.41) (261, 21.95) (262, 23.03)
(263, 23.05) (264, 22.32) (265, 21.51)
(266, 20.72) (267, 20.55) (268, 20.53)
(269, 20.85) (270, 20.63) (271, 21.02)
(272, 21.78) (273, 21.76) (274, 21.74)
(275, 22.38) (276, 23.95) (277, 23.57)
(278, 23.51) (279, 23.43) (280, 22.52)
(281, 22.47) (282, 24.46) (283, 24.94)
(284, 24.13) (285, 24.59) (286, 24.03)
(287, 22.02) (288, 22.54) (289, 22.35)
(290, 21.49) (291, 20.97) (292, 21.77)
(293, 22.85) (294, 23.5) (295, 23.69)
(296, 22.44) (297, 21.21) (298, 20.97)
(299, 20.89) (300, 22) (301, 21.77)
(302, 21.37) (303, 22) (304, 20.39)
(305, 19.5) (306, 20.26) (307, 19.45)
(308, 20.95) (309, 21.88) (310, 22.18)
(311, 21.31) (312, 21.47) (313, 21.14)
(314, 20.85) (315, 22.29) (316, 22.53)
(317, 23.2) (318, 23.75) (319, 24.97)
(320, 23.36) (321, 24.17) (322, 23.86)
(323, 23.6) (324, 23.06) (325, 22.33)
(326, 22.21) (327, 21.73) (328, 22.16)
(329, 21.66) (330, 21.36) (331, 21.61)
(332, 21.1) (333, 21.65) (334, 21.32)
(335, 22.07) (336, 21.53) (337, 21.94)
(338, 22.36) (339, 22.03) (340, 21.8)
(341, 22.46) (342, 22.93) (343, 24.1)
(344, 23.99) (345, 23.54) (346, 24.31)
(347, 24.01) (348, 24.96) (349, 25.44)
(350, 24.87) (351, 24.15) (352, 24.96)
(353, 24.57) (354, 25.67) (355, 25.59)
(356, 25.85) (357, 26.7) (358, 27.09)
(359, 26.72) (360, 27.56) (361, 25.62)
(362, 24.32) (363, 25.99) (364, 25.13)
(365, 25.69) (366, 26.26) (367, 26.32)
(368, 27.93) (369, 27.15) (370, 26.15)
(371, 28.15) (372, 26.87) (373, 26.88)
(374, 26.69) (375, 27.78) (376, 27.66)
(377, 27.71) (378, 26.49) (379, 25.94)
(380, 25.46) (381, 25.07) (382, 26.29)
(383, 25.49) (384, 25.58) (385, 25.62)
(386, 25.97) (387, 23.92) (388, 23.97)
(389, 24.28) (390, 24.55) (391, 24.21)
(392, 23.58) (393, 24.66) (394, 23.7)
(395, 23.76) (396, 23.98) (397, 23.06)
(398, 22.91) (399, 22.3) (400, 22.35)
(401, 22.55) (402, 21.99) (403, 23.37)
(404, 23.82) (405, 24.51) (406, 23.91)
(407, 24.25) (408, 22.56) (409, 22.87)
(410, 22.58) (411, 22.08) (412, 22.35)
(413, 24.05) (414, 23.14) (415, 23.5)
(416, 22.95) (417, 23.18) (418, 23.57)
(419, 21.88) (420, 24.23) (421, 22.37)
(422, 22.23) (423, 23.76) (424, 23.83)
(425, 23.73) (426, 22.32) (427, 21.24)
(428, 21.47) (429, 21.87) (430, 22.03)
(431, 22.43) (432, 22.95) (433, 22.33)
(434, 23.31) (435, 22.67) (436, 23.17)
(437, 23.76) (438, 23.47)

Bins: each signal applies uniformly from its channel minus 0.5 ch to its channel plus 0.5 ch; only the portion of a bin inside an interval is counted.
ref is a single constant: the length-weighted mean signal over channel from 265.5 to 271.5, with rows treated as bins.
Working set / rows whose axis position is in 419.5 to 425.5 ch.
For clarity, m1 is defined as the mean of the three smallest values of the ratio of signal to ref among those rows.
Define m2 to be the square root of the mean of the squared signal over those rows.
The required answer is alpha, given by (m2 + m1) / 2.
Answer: 12.2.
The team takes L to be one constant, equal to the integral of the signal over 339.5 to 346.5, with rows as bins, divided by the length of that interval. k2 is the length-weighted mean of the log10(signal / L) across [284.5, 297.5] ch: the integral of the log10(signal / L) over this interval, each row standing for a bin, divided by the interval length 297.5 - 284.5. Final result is -0.014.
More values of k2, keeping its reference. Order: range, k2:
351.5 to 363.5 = 0.045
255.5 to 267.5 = -0.037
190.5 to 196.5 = -0.139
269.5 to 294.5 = -0.011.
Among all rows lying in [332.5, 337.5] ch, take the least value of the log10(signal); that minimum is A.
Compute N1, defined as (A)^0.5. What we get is 1.15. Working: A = 1.33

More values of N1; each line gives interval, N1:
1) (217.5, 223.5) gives 1.10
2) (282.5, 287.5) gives 1.16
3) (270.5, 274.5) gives 1.15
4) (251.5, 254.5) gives 1.14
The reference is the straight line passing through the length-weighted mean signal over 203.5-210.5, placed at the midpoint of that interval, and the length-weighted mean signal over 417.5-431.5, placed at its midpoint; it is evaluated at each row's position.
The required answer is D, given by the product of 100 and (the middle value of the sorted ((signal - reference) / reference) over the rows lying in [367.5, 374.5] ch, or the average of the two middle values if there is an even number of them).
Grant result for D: 26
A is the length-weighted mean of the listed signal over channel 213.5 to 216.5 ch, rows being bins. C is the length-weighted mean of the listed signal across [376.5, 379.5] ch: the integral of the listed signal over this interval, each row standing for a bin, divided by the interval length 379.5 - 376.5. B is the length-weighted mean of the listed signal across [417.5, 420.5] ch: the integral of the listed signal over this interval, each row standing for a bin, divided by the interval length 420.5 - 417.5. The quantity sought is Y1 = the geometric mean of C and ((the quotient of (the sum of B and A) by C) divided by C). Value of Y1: 1.2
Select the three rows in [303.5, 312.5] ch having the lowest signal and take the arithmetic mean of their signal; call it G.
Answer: 20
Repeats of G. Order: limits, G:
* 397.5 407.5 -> 22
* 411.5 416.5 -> 23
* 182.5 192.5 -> 18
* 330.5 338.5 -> 21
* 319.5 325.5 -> 23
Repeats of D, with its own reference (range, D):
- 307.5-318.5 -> 11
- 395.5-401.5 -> 3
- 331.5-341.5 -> 7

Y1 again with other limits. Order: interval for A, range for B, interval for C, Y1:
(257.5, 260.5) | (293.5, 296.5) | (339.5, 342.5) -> 1.4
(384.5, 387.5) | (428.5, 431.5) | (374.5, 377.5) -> 1.3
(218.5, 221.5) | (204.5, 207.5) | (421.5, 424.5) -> 1.2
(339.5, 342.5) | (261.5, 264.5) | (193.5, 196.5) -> 1.7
